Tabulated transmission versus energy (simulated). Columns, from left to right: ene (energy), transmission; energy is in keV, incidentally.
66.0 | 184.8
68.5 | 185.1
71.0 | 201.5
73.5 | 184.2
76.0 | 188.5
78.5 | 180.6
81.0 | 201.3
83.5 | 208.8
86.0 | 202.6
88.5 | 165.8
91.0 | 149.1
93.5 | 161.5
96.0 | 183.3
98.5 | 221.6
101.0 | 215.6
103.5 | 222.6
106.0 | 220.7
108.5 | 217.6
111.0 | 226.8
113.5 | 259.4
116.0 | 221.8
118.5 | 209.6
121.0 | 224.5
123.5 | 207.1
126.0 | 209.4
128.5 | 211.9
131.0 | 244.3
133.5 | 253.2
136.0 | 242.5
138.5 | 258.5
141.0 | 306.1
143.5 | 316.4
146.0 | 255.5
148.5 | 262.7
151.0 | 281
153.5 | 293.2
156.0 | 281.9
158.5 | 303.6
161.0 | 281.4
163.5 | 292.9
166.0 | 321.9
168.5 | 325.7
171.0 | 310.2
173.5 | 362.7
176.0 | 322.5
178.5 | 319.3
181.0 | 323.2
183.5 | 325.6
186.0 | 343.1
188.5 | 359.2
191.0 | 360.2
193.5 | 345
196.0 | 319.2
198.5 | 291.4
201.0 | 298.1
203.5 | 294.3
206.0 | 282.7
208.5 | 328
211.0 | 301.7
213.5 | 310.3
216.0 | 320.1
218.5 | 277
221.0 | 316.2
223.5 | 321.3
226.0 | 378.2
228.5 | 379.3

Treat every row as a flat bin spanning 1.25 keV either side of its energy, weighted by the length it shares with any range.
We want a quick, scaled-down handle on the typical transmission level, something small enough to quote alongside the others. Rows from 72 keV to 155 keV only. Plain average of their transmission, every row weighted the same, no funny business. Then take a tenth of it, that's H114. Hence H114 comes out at 22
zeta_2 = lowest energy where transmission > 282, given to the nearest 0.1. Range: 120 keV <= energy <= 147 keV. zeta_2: 141.0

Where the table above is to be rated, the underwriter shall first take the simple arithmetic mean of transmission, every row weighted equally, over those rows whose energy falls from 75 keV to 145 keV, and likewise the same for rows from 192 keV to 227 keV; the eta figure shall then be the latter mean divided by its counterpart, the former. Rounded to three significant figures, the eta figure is 1.43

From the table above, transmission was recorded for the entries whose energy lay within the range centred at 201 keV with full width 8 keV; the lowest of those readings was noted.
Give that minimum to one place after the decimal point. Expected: 291.4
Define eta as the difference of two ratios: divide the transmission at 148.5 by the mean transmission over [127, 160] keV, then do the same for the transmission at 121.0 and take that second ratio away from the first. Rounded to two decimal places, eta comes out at 0.14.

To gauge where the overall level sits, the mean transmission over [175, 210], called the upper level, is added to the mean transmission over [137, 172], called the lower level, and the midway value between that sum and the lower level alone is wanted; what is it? 453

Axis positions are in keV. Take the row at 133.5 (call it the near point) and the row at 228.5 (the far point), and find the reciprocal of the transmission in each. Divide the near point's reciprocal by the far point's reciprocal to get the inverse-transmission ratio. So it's 1.50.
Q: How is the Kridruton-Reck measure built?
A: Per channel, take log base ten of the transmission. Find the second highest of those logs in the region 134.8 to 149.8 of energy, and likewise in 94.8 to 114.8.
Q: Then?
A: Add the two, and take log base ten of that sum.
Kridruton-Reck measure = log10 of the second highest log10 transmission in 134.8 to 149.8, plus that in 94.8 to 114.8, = 0.685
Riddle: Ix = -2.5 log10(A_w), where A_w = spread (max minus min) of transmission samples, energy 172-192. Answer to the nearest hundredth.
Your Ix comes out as -4.09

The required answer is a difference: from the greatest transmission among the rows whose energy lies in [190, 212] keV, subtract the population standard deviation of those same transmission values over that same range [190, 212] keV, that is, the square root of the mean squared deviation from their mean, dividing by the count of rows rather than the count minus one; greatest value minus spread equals 335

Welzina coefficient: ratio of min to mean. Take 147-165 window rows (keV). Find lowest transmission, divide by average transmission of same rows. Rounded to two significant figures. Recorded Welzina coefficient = 0.92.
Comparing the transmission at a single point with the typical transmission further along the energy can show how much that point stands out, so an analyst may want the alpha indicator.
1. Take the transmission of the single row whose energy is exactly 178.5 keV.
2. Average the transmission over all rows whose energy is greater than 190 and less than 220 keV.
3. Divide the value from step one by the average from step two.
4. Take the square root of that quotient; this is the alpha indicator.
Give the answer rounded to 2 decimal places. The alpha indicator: 1.01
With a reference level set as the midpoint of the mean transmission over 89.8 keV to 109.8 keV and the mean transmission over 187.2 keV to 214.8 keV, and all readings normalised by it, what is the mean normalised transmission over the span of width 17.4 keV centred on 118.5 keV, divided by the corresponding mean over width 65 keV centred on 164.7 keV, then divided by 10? 0.073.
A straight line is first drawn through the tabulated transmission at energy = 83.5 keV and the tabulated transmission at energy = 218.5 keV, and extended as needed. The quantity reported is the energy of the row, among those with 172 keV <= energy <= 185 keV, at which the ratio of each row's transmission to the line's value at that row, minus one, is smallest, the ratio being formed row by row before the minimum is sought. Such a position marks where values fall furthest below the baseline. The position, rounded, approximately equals 178.5 keV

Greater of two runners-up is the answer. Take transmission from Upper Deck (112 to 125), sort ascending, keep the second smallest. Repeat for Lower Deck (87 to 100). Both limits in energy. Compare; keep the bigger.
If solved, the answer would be 210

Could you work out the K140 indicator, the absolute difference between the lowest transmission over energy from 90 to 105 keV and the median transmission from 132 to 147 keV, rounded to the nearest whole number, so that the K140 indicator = 108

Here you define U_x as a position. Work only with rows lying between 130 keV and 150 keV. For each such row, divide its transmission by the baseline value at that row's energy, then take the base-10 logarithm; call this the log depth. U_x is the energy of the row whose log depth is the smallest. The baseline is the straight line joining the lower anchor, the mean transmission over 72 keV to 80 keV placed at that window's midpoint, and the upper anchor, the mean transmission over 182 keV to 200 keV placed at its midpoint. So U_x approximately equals 136.0 keV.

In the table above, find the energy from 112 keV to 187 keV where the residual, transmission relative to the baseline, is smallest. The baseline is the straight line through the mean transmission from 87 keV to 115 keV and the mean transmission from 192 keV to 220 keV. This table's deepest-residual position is 126.0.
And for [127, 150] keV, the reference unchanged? 128.5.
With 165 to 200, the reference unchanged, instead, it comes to 198.5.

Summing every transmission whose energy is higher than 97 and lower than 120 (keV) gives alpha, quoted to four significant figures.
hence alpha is 2016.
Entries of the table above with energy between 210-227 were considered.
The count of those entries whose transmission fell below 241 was 0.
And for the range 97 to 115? 6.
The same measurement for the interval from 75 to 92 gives 7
